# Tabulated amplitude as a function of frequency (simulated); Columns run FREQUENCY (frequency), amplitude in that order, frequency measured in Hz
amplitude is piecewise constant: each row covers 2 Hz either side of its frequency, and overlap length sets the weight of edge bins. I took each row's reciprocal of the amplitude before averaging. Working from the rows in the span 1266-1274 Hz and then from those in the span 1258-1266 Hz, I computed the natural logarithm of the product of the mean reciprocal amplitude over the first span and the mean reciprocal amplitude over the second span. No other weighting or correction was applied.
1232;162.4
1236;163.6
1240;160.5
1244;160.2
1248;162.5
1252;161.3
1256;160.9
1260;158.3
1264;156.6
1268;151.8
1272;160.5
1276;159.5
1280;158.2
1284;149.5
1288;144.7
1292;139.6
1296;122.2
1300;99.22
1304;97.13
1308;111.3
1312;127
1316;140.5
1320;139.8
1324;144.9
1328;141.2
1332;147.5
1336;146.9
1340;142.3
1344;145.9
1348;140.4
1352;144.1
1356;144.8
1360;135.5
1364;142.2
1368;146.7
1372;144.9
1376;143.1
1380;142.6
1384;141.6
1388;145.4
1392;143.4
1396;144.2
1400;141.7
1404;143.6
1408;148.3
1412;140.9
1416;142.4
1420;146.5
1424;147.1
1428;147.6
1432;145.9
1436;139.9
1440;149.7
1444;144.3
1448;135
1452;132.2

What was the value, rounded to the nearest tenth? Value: -10.1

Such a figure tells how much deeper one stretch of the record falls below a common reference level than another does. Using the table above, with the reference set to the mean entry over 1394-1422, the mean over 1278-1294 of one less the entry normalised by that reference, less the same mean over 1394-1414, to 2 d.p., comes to -0.03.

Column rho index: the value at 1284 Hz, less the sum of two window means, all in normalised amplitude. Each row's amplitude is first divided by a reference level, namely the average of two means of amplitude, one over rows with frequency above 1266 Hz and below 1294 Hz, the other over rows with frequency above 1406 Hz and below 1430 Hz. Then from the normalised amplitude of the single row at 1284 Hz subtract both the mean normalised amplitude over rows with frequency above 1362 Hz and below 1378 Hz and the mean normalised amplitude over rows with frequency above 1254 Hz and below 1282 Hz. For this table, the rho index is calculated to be -1.03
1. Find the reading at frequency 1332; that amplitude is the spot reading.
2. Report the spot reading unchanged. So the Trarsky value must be 147.5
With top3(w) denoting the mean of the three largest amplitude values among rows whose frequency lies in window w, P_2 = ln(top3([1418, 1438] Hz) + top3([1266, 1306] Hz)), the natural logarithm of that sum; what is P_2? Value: 5.73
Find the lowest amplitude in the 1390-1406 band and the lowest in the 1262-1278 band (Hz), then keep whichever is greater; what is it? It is 152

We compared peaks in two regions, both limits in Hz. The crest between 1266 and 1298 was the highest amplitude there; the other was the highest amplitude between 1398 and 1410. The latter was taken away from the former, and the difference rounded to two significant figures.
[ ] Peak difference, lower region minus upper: 12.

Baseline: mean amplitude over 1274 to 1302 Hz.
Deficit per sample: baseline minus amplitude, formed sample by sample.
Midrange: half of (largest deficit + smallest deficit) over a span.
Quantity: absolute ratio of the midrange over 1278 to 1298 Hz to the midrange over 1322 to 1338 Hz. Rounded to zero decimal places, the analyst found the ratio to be 0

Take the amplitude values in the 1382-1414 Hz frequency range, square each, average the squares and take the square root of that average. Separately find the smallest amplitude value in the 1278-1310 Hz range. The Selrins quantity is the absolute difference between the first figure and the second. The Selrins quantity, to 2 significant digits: 47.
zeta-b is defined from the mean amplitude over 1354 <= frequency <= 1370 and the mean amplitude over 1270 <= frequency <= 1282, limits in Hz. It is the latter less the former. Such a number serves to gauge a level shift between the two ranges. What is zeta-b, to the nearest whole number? 17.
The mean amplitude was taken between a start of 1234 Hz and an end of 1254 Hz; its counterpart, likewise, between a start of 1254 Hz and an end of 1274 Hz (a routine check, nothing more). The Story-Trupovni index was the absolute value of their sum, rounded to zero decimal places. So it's 319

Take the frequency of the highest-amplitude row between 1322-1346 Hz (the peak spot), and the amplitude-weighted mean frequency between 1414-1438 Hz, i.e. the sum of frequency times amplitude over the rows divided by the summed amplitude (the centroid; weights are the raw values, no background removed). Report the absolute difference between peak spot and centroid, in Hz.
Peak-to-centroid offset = 94.0 Hz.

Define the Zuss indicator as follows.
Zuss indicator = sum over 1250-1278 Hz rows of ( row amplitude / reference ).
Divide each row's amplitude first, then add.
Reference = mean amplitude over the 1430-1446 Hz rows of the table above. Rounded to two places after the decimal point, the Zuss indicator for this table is 7.65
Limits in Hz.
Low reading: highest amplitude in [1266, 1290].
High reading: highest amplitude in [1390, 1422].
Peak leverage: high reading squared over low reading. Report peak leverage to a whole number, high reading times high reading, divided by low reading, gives 137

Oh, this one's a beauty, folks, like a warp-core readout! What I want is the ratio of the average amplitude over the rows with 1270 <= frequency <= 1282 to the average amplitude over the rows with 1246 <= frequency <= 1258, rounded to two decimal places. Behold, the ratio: 0.99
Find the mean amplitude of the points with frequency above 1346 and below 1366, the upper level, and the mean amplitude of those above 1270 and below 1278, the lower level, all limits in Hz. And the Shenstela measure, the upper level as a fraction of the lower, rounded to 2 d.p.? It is 0.88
